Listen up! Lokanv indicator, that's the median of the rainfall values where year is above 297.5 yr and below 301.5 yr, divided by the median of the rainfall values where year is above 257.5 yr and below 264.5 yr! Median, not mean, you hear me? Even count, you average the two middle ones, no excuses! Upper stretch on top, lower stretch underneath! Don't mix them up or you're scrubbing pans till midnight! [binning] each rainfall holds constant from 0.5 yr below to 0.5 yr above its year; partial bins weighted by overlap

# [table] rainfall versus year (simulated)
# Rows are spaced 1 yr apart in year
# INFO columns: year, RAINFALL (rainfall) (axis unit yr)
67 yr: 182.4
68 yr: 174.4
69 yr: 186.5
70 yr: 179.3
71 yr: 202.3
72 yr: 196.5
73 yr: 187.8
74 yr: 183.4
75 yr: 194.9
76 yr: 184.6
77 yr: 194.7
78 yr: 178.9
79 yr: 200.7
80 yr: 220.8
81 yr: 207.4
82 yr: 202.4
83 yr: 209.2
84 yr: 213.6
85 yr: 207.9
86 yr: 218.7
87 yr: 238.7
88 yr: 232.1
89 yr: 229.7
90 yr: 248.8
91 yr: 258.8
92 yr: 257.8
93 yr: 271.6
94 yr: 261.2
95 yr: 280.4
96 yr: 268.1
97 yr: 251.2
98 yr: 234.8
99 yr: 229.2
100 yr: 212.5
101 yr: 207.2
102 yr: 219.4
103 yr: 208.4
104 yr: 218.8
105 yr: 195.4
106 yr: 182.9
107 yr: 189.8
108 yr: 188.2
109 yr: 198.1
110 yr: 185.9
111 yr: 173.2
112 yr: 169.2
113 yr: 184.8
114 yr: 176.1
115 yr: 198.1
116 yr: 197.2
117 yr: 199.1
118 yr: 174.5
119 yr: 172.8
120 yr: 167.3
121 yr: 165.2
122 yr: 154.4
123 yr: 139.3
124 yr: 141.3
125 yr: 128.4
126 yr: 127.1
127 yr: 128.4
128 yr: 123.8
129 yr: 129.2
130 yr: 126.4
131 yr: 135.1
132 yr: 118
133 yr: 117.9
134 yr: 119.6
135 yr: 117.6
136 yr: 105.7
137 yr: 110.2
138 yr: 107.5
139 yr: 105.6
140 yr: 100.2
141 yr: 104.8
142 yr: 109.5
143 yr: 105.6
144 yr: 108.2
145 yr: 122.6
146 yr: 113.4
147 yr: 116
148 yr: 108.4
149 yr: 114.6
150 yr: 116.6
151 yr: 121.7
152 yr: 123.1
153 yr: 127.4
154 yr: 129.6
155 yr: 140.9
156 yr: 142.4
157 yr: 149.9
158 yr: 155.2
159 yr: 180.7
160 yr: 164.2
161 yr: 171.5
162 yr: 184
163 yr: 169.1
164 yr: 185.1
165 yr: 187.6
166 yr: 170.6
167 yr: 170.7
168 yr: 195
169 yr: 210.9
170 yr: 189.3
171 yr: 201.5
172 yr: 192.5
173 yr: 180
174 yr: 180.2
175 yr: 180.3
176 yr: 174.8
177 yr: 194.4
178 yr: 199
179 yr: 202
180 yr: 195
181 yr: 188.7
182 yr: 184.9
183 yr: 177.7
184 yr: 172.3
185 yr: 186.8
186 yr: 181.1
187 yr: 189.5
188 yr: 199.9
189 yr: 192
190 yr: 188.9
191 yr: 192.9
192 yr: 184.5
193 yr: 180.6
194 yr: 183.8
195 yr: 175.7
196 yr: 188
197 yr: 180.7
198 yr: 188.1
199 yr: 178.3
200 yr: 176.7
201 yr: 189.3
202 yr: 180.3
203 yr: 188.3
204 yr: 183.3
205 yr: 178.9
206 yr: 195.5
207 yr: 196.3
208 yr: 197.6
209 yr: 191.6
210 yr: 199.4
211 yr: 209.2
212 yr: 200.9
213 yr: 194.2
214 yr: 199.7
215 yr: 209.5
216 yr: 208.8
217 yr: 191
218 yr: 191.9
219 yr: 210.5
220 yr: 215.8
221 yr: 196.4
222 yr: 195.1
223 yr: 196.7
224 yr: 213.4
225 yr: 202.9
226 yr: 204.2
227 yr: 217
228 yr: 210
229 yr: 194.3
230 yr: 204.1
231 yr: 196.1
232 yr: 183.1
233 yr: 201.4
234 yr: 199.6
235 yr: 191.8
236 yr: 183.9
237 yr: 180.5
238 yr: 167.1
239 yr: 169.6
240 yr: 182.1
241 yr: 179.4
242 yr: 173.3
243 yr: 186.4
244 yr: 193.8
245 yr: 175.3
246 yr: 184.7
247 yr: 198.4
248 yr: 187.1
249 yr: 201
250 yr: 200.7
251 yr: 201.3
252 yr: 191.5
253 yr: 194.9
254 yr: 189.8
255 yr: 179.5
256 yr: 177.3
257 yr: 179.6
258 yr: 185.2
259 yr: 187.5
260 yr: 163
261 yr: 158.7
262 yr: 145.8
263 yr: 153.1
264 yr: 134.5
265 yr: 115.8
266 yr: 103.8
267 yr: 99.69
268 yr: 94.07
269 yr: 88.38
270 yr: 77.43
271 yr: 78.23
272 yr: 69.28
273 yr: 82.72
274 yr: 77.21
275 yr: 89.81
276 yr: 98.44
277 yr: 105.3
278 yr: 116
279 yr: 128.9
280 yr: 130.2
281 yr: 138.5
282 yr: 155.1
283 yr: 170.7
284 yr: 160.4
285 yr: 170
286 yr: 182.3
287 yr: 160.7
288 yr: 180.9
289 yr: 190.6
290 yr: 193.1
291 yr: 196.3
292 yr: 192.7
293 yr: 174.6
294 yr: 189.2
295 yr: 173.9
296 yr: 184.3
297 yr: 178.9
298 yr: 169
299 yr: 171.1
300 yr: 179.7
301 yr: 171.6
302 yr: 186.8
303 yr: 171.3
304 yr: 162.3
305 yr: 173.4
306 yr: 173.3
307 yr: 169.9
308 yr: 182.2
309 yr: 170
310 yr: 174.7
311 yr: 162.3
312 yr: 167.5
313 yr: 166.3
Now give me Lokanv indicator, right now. 1.1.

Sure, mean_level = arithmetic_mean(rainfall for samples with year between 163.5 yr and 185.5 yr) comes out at 187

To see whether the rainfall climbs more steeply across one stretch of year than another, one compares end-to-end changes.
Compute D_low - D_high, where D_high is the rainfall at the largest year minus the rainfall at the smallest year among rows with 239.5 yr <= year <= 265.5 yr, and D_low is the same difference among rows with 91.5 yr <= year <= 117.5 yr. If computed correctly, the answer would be 8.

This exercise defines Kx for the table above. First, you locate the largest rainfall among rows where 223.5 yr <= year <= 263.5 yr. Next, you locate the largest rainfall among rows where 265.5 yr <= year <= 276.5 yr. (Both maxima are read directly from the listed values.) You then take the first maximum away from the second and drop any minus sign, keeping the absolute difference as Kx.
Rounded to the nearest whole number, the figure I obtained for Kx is 113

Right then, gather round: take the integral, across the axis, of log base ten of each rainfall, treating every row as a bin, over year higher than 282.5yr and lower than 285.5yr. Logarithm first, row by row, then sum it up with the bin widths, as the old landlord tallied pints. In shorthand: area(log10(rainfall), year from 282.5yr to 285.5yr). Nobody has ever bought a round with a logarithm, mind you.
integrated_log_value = 6.67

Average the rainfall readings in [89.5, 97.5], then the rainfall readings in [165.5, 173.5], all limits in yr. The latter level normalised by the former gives 0.72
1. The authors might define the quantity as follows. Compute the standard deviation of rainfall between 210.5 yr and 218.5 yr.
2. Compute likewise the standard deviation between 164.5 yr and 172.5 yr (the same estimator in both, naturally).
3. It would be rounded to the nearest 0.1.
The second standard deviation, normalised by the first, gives 1.8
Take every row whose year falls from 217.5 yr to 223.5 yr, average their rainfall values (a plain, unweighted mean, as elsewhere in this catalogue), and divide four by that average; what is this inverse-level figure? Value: 0.0199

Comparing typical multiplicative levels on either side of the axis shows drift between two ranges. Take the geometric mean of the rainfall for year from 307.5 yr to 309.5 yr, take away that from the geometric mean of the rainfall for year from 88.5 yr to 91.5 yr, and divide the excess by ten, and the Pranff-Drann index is 6.9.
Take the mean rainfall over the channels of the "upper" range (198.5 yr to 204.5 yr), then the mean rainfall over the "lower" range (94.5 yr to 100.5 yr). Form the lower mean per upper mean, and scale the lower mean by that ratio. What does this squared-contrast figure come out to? 331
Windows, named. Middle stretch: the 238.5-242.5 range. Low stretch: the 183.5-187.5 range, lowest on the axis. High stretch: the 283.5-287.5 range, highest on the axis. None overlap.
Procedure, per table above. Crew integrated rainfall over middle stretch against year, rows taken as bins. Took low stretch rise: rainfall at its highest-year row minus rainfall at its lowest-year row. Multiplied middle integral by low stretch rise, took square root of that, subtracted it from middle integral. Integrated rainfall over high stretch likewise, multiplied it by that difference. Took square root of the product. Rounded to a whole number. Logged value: 633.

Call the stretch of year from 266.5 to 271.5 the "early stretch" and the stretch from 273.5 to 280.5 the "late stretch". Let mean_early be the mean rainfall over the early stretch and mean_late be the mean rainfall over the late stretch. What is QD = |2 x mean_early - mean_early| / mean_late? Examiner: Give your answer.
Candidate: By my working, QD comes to 0.82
